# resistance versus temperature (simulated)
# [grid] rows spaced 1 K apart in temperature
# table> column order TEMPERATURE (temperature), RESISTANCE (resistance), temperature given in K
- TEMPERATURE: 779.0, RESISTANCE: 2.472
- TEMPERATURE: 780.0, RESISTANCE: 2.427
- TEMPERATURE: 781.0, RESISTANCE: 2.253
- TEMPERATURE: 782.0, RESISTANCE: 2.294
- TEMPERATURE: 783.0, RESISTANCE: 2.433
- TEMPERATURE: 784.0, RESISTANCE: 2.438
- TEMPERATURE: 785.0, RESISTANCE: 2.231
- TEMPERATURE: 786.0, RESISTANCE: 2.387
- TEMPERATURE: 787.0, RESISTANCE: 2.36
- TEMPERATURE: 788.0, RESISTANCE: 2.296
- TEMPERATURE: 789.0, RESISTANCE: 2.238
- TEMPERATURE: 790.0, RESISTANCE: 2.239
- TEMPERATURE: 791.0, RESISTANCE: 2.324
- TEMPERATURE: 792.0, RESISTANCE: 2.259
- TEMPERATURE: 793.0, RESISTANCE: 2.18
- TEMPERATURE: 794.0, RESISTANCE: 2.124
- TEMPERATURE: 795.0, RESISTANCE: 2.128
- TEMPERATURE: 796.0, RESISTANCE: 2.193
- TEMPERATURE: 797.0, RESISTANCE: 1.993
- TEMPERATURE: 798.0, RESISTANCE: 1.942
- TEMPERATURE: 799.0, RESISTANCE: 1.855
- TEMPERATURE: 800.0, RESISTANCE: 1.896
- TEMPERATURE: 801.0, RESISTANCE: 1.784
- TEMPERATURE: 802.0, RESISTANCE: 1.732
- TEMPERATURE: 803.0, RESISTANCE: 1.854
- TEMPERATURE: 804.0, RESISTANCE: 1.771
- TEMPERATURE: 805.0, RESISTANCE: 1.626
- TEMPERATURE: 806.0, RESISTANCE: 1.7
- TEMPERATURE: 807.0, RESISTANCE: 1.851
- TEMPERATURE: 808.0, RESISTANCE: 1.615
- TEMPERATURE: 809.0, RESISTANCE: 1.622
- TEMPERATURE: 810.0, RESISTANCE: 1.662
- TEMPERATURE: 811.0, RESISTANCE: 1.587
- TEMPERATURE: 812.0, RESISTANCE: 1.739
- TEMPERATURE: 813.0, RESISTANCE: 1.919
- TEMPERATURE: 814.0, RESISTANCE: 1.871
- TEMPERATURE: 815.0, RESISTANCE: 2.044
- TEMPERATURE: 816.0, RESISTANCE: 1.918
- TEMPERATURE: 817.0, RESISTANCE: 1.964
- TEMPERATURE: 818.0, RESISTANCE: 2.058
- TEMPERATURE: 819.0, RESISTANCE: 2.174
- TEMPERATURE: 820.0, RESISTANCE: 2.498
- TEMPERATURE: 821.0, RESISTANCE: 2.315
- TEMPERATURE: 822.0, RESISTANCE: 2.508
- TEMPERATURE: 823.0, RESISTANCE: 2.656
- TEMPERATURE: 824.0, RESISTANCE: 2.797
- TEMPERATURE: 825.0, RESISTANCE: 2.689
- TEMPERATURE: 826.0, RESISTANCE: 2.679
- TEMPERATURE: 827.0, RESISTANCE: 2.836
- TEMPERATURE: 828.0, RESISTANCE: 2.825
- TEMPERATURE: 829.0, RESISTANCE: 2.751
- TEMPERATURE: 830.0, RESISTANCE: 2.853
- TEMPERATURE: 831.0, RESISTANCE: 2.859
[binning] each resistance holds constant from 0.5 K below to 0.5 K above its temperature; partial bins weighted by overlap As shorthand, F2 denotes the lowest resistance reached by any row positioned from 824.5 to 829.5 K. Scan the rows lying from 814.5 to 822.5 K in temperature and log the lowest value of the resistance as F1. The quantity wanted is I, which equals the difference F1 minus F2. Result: -0.8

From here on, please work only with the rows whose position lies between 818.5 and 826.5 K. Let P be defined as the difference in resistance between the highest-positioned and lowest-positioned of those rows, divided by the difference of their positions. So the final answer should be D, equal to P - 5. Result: -4.93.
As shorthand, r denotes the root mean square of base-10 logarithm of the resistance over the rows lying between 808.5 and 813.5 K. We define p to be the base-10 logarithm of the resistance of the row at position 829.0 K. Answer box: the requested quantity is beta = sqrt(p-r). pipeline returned 0.5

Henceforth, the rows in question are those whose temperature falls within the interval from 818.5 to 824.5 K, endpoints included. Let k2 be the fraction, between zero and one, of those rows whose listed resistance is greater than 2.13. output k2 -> 1.00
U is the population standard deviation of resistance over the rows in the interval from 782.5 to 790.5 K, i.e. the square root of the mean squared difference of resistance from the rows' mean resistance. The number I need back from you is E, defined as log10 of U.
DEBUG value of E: -1.09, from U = 0.082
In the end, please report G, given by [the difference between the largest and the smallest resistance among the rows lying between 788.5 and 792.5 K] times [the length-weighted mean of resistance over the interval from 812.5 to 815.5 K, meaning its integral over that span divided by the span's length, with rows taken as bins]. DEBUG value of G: 0.17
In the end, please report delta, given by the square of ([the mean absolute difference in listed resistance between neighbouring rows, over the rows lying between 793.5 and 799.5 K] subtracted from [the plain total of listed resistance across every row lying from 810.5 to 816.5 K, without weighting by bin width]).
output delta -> 121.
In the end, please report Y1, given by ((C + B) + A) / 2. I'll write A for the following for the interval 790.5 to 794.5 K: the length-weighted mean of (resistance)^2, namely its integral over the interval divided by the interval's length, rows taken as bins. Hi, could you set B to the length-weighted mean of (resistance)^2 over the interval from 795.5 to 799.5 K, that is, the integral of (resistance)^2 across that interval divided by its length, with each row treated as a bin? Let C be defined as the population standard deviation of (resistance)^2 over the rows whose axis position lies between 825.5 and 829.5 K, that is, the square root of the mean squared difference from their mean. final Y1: 4.6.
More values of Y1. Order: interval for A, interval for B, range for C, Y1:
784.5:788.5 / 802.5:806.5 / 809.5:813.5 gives 4.4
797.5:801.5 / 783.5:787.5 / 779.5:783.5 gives 4.7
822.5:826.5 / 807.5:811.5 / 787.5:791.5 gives 5.1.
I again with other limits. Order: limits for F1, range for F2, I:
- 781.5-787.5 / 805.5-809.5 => 0.6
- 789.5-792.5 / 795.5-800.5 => 0.4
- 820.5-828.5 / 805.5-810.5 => 0.7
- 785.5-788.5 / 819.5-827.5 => 0.0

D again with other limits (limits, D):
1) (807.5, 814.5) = -4.96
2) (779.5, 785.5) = -5.04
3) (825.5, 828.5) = -4.93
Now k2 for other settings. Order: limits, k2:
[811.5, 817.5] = 0.00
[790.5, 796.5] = 0.67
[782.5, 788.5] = 1.00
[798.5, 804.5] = 0.00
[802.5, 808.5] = 0.00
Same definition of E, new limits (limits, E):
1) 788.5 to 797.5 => -1.04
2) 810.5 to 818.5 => -0.83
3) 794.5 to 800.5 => -0.91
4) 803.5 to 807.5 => -1.08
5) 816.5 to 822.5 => -0.68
